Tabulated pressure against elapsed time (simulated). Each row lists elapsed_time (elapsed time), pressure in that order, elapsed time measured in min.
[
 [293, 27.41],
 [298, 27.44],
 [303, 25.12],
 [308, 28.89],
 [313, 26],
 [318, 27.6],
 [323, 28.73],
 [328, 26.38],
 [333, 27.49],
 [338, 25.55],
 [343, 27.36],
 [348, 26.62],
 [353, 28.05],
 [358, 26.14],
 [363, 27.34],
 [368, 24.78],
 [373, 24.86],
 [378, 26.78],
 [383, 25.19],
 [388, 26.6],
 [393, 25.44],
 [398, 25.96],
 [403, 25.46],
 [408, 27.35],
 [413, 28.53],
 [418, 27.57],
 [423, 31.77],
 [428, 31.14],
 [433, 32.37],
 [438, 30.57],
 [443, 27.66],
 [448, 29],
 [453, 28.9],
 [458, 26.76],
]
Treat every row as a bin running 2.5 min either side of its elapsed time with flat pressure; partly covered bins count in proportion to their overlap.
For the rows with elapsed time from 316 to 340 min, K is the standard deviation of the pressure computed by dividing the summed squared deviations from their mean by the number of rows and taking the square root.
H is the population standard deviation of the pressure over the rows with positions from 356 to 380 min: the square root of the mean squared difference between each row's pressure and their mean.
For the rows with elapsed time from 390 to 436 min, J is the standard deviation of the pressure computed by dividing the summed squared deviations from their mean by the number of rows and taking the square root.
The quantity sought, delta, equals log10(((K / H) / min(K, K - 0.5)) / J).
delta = -0.15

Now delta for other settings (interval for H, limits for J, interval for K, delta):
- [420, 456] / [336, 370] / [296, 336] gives 0.00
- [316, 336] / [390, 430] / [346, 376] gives -0.05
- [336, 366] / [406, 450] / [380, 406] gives 2.29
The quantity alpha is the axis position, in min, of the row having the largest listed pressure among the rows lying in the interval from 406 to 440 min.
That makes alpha 433 min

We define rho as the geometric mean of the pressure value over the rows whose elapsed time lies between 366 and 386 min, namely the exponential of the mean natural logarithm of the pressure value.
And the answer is 25.4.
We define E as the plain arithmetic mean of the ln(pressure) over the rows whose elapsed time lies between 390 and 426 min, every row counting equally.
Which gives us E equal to 3.31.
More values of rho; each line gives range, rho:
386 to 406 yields 25.9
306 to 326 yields 27.8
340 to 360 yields 27.0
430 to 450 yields 29.8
